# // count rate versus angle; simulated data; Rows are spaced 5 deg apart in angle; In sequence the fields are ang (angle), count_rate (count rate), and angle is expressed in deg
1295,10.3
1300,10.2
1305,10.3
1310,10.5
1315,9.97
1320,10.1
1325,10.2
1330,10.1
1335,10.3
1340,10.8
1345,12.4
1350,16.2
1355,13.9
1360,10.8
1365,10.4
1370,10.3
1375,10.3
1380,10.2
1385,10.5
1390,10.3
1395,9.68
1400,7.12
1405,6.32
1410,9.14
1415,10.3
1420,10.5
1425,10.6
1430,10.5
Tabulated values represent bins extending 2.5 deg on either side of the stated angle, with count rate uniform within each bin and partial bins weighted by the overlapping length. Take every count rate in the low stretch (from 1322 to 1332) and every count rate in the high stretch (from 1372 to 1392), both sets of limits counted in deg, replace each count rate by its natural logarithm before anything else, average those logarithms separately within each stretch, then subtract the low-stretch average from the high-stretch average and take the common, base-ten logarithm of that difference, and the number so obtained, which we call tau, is -1.77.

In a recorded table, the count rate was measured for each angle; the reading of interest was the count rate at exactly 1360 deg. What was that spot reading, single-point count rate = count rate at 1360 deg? 10.8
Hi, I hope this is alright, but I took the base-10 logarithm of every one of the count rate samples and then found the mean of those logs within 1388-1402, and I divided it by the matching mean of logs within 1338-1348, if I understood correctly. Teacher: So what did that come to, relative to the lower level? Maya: 0.89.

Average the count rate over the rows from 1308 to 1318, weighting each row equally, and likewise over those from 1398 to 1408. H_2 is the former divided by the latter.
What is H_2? 1.5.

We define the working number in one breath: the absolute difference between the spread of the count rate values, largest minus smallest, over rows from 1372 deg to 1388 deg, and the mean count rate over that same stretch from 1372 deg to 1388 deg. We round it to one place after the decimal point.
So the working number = 10.0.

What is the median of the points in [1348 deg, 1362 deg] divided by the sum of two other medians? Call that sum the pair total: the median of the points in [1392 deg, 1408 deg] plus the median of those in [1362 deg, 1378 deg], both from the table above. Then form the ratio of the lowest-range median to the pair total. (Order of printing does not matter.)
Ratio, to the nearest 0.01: 0.80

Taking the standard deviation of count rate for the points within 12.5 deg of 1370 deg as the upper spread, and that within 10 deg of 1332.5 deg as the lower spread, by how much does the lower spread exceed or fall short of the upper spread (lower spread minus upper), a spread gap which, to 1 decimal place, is 0.1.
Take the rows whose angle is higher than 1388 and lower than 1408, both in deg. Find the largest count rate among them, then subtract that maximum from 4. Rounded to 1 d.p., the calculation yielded -6.3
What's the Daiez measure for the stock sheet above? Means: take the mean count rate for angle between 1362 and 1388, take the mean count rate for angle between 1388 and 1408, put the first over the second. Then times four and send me 5.0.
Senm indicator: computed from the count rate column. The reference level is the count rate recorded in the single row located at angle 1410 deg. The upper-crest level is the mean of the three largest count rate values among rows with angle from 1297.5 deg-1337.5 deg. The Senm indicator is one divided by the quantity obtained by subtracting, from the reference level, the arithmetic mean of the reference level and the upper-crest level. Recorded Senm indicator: -1.6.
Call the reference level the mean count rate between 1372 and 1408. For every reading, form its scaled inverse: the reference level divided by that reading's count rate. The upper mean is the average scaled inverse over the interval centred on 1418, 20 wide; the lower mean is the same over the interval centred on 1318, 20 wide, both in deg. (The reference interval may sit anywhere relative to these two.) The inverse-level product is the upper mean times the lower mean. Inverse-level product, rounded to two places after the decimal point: 0.82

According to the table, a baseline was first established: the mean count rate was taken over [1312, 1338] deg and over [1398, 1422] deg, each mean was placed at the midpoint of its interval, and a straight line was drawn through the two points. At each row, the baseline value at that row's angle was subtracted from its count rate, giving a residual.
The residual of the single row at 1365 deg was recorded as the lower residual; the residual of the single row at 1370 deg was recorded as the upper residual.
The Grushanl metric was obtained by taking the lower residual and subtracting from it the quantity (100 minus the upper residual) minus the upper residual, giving -97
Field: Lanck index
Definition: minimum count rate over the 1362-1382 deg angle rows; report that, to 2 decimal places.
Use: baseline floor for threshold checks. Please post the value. 10.20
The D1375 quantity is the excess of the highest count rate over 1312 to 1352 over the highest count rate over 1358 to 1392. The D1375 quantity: 5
